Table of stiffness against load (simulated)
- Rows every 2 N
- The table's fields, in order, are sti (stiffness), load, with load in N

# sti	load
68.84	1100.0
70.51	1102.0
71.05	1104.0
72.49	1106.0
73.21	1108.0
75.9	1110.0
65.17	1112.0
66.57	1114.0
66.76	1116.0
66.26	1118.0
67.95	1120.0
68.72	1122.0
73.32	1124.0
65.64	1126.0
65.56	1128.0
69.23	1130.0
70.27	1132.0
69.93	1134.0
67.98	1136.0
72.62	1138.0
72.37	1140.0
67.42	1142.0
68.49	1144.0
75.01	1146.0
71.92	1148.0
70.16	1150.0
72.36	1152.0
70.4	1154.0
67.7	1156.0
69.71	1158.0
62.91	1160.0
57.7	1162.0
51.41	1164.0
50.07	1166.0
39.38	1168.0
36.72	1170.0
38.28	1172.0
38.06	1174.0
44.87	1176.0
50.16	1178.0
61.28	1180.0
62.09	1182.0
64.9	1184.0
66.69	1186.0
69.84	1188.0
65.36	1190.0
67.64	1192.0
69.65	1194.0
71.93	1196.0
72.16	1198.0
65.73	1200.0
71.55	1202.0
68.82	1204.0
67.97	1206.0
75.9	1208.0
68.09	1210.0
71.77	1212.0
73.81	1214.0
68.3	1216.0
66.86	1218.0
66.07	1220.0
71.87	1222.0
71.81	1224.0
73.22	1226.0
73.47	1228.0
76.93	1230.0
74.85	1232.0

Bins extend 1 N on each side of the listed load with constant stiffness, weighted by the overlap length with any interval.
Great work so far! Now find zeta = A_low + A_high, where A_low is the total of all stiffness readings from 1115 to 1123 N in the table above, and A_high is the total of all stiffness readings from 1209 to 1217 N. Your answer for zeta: 552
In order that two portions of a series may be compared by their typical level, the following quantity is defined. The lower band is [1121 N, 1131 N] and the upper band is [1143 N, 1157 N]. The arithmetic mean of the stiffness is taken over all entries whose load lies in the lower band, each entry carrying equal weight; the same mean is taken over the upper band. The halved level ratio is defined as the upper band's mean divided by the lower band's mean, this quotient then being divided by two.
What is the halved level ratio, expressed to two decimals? 0.52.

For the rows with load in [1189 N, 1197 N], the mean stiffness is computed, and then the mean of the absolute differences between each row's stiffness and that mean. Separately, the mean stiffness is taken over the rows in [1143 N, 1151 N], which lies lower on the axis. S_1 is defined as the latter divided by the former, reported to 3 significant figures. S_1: 33.3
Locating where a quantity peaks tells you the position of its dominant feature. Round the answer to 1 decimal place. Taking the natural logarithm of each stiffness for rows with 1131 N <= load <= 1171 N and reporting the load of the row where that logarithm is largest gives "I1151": 1146.0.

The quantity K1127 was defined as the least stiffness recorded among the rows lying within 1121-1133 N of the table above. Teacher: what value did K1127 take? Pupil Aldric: 65.56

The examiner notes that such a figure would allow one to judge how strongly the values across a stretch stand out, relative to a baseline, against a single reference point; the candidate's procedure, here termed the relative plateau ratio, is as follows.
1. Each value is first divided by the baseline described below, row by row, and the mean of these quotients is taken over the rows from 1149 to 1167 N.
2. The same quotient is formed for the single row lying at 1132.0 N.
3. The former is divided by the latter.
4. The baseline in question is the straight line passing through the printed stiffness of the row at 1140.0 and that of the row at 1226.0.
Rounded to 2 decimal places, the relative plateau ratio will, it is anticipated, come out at 0.90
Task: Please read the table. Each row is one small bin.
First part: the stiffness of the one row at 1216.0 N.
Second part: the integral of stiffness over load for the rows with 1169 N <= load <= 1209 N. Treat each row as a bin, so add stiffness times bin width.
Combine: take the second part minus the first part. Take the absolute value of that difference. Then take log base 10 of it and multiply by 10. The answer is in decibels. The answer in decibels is 33.8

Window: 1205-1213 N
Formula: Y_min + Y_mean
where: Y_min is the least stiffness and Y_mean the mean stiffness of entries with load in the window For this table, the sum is 139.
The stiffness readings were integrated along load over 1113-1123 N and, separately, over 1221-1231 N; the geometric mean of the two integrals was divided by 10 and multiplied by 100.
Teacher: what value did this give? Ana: 7029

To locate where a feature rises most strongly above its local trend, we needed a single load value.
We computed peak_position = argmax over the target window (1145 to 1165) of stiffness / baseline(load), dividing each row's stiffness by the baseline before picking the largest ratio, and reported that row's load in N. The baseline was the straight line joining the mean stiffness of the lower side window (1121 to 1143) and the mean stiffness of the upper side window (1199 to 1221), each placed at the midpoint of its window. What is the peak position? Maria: 1146.0 N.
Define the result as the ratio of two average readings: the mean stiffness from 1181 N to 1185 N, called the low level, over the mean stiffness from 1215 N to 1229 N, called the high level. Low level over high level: 0.90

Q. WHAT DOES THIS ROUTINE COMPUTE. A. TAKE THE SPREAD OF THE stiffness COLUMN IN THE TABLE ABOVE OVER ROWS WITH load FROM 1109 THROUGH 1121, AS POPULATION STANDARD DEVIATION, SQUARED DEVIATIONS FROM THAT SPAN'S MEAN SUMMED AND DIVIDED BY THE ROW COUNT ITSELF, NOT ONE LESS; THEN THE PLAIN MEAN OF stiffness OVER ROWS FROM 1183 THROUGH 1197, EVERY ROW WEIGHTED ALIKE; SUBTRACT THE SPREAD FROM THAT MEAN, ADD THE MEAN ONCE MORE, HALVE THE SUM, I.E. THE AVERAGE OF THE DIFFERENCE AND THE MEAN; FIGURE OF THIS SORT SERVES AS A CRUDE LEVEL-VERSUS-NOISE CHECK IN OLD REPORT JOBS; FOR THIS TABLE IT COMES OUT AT 66.2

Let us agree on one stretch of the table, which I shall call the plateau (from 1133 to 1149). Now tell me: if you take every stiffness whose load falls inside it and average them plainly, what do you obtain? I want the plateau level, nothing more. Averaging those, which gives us 70.7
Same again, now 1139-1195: 60.8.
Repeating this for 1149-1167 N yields 63.6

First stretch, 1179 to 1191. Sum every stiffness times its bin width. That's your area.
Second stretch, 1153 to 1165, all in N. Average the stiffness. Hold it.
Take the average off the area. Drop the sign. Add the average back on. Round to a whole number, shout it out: 780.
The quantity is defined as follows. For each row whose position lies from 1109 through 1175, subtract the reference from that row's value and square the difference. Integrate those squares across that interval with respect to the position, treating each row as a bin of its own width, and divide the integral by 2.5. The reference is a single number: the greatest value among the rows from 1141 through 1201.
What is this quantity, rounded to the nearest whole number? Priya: 6436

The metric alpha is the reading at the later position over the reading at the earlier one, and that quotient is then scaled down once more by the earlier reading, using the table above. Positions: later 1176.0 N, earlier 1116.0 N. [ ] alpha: 0.010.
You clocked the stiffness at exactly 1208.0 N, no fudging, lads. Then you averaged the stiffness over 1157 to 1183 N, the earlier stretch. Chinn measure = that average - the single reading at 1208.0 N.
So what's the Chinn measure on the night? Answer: -25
